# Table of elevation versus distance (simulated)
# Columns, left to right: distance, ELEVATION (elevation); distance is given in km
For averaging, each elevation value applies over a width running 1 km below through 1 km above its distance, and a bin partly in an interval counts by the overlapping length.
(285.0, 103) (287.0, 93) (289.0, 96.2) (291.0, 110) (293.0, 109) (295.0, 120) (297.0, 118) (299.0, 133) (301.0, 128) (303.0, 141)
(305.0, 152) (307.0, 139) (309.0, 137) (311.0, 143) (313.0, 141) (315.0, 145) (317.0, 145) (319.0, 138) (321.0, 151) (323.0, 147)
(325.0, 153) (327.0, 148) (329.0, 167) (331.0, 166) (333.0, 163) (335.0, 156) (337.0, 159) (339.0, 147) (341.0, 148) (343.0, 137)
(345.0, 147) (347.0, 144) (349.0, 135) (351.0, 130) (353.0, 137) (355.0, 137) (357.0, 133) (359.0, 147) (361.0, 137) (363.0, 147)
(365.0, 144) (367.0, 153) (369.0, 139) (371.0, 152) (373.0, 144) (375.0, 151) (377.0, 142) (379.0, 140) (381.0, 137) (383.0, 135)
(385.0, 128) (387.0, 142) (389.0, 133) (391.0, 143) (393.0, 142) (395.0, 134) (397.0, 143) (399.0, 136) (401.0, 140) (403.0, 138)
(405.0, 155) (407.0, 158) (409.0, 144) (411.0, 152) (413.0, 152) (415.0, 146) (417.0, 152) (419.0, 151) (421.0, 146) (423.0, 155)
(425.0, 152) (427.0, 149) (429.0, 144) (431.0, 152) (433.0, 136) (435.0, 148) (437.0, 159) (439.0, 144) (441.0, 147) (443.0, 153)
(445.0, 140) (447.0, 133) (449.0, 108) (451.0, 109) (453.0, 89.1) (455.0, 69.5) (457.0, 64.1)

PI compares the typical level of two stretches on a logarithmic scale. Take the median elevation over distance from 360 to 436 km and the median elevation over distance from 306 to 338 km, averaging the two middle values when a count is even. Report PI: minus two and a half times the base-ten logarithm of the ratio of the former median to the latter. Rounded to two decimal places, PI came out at 0.03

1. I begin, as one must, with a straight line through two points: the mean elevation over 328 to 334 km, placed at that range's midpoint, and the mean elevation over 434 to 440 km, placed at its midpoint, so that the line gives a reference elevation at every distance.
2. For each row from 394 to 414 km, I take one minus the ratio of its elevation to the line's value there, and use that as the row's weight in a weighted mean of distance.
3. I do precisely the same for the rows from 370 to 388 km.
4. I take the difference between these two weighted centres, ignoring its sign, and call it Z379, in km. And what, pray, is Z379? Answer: 19.7 km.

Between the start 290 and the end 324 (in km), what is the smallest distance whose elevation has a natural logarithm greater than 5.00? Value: 305.0 km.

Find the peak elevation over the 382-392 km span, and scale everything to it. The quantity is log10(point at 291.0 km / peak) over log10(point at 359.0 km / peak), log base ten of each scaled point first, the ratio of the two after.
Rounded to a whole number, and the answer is -10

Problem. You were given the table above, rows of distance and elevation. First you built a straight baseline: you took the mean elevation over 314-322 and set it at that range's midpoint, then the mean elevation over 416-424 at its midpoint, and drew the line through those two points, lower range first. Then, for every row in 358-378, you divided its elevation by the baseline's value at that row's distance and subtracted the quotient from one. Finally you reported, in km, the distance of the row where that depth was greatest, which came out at 361.0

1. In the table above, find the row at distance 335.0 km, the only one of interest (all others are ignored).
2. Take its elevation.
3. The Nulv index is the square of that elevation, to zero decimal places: 24336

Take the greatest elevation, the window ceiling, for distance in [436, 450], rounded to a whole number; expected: 159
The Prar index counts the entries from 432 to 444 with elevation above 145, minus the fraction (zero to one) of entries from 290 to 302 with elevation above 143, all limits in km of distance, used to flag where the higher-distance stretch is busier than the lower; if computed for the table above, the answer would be 4.0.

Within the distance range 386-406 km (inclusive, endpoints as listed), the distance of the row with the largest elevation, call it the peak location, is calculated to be 405.0 km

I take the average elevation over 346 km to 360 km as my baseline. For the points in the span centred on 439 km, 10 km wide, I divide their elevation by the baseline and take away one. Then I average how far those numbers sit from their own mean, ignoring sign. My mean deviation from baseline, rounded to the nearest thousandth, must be 0.034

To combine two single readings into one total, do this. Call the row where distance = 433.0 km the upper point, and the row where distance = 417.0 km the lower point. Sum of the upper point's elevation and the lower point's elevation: 288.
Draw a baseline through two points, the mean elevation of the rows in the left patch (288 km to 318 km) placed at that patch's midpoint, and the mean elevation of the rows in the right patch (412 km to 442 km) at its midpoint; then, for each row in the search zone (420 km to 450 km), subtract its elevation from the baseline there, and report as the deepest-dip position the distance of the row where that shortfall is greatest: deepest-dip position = 449.0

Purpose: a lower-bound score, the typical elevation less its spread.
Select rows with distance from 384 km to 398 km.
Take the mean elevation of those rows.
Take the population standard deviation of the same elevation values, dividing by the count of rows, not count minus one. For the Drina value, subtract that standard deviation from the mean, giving 132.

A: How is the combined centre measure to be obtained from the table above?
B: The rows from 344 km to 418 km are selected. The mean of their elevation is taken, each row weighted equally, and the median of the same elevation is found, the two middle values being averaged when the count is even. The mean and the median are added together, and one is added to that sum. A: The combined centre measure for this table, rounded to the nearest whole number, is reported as 285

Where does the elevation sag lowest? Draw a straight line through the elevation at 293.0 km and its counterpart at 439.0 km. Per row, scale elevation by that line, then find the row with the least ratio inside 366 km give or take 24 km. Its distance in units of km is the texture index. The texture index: 385.0 km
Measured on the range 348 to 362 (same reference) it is 351.0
